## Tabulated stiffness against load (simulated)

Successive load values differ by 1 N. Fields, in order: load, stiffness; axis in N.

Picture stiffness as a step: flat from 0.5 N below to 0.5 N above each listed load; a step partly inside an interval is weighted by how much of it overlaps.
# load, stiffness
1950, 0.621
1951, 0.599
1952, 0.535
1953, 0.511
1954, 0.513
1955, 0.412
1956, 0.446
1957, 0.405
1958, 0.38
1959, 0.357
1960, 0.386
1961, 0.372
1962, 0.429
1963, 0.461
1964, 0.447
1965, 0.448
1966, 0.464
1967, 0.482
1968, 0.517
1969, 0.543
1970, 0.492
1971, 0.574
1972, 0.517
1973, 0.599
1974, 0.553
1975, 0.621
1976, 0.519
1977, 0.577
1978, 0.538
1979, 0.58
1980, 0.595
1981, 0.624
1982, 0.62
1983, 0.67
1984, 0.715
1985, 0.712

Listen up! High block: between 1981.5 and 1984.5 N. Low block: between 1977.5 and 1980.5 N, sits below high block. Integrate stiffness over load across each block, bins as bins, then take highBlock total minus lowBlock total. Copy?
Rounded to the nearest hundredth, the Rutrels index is 0.29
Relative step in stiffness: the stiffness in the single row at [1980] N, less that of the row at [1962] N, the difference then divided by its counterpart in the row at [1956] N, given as 0.4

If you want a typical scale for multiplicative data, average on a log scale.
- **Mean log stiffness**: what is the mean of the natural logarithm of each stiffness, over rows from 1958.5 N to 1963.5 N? -0.92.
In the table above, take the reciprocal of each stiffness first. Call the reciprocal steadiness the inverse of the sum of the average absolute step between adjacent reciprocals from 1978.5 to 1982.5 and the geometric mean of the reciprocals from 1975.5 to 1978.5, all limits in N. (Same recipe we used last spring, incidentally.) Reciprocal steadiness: 0.53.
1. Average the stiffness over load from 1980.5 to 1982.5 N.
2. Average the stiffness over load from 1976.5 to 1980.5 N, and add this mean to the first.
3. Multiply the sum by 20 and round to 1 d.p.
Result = 23.9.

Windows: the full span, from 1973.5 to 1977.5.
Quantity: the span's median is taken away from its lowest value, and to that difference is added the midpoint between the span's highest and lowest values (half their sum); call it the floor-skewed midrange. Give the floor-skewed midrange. 0.52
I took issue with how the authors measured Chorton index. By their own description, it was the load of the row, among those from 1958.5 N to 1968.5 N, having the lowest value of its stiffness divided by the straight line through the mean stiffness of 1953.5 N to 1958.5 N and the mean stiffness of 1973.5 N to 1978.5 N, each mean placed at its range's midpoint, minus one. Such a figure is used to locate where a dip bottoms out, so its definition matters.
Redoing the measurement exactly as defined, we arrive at 1959 N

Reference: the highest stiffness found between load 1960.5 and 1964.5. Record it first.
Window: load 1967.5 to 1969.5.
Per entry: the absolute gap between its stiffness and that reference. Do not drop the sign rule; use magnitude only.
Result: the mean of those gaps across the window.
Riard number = 0.069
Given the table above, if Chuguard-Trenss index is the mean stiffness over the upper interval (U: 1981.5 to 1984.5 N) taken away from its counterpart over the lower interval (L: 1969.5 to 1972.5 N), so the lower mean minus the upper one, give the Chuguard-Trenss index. -0.14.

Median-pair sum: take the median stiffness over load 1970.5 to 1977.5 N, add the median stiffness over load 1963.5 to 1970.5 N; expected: 1.06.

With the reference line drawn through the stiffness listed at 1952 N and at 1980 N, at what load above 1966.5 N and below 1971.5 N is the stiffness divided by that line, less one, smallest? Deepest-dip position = 1967 N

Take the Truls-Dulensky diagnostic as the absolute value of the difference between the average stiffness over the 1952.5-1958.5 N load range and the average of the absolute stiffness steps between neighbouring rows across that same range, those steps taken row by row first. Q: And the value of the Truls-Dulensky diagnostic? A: 0.40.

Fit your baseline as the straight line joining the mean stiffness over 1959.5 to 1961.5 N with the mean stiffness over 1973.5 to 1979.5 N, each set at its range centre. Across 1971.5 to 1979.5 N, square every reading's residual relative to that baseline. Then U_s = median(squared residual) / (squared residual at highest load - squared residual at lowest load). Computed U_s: 5.7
